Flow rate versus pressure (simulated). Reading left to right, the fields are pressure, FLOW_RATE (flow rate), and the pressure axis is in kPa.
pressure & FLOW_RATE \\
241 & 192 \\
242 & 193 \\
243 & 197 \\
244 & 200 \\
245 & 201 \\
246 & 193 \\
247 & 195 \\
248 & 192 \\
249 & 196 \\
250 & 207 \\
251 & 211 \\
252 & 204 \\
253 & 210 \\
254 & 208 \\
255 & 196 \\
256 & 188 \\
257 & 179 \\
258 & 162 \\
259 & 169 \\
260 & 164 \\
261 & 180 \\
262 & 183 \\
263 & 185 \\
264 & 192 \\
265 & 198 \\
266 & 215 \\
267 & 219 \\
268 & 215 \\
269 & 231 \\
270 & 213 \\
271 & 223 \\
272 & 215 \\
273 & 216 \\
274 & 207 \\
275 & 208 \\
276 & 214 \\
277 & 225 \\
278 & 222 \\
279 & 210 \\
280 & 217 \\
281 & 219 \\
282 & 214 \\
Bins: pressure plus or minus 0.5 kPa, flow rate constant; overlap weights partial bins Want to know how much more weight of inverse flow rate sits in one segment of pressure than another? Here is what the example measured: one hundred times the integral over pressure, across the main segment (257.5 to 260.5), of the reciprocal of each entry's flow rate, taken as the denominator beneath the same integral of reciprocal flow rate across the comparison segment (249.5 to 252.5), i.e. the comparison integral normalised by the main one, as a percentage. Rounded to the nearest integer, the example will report 80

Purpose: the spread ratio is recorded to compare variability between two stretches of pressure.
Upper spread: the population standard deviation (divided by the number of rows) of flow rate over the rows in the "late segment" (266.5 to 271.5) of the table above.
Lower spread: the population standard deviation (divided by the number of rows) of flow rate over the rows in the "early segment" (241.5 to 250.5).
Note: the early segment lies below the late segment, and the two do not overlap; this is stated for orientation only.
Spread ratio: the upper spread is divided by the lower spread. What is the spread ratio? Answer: 1.4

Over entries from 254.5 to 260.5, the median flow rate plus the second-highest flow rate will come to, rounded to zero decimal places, 362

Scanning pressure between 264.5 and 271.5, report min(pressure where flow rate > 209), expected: 266 kPa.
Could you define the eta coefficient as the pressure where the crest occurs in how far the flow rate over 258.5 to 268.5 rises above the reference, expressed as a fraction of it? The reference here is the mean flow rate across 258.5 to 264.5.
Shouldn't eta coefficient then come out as 267 kPa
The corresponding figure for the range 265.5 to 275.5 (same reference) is 269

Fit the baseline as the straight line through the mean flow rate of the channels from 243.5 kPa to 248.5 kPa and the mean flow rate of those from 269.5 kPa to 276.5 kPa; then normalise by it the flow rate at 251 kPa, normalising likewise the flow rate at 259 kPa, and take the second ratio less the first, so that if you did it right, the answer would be -0.23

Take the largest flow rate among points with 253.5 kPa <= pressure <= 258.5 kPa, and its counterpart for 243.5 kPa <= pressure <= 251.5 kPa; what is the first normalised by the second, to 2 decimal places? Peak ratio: 0.99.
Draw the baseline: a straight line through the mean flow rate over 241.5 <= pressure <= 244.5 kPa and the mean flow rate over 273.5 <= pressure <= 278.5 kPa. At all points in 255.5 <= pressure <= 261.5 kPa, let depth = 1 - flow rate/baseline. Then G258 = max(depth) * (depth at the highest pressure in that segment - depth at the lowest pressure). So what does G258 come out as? 0.011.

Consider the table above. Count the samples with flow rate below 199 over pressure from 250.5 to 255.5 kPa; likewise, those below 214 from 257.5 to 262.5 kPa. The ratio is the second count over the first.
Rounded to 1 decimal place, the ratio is 5.0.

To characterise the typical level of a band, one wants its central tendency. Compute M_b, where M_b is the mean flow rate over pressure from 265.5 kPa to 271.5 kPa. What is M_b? 219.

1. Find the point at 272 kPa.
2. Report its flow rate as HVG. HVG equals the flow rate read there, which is 215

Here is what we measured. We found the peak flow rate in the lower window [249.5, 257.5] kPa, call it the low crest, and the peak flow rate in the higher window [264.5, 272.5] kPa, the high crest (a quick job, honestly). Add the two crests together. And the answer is 442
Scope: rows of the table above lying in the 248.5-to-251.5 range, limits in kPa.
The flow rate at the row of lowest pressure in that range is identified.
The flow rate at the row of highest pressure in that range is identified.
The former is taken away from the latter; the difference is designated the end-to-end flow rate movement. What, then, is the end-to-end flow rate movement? 15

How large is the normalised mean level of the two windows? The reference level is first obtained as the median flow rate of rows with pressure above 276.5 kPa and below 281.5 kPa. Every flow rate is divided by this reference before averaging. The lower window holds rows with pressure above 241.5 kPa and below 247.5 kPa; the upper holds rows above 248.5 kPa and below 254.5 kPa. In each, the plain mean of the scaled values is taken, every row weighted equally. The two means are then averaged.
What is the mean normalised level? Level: 0.92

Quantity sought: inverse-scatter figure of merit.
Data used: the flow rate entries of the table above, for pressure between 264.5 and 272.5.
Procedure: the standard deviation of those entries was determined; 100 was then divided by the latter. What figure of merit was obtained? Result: 11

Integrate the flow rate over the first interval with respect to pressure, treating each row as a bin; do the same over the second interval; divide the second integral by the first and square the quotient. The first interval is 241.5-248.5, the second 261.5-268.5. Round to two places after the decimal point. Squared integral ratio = 1.05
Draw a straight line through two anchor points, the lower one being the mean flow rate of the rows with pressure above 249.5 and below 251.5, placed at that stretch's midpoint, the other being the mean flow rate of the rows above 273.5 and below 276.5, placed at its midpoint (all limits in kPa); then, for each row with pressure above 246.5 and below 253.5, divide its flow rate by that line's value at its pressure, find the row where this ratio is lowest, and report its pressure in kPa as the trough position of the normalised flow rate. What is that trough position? 248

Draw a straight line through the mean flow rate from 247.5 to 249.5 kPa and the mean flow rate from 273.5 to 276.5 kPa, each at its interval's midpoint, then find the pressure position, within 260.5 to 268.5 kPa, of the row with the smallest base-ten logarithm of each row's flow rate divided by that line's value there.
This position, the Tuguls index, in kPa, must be 261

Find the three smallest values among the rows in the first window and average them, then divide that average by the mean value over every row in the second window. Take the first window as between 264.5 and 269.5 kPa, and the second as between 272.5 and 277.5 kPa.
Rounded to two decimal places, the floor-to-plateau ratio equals 0.98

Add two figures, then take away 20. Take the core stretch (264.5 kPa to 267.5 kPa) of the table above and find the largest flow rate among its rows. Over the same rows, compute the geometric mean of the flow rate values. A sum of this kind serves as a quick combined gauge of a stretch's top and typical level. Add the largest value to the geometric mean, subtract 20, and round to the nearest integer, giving 409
